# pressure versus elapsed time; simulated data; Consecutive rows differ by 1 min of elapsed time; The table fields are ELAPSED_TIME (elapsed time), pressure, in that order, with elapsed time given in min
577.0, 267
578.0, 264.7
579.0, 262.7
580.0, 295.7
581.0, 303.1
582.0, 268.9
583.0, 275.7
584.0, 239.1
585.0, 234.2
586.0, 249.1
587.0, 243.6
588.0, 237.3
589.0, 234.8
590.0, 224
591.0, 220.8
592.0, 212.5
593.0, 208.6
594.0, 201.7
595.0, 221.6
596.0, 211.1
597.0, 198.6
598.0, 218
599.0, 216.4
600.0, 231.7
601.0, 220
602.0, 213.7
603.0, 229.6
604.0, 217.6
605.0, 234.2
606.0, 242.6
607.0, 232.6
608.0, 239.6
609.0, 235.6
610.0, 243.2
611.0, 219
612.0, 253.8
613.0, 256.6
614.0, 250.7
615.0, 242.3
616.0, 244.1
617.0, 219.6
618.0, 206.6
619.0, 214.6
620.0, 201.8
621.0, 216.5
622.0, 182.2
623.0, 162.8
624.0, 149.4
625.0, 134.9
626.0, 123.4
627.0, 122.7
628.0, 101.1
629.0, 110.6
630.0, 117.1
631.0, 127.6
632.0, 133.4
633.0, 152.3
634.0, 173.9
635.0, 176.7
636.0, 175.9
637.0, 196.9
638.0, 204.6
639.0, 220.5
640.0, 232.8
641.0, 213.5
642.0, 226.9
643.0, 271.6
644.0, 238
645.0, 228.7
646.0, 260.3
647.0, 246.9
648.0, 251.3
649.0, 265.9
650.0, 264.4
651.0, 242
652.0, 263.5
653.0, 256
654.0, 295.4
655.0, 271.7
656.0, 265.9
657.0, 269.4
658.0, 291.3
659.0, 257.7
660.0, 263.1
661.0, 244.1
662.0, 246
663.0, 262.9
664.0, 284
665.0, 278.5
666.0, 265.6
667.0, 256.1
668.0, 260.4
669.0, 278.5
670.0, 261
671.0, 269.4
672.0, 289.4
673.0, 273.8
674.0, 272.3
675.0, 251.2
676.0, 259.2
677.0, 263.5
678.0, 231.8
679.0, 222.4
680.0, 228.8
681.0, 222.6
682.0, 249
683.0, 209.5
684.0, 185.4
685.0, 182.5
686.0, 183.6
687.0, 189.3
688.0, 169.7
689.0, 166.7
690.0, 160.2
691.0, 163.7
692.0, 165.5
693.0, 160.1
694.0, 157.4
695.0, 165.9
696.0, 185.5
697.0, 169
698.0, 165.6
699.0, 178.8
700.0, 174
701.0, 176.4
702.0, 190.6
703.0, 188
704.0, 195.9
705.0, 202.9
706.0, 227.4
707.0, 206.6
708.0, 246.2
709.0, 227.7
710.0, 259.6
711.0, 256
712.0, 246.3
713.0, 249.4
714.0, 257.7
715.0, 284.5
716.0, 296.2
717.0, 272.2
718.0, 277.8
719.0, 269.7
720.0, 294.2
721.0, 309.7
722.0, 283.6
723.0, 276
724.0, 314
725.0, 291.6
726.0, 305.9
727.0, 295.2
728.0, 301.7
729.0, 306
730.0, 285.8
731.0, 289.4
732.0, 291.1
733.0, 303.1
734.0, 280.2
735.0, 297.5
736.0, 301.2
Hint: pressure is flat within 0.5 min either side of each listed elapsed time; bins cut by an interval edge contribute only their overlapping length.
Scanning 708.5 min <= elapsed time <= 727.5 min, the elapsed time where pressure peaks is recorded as 724.0 min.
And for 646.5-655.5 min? 654.0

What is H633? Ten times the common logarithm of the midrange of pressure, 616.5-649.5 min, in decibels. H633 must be 22.7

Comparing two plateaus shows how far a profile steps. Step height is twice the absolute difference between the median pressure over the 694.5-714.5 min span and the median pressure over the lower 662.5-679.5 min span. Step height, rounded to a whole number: 128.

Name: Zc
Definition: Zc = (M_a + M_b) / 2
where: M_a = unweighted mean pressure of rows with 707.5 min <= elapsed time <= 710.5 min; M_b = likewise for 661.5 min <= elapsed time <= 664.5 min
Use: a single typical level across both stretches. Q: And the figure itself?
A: 254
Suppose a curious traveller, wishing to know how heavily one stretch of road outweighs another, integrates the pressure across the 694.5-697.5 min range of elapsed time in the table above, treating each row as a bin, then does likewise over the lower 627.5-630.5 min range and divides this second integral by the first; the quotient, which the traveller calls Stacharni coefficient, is 0.63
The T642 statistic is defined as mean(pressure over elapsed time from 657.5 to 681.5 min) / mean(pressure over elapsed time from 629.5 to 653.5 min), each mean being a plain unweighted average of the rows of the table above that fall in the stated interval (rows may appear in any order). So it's 1.21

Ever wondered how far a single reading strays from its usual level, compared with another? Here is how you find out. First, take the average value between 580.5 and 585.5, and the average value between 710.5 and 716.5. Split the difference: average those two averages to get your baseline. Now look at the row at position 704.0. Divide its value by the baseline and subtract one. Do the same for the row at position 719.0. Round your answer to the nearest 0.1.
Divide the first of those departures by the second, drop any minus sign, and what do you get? 13.5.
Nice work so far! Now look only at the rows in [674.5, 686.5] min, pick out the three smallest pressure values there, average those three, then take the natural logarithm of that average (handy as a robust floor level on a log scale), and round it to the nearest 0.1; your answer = 5.2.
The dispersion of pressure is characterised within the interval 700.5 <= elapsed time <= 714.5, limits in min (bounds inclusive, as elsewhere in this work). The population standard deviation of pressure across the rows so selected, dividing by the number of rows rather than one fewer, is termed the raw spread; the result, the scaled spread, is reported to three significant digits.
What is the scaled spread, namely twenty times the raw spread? 568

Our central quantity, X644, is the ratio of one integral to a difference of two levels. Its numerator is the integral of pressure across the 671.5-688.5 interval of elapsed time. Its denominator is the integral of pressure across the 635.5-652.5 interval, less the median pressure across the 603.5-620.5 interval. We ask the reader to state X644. 1.0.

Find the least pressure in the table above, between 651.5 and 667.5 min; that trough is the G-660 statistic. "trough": 244.1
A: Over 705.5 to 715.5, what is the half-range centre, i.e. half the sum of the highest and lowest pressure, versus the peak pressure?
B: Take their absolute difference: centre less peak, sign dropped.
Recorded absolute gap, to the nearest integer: 39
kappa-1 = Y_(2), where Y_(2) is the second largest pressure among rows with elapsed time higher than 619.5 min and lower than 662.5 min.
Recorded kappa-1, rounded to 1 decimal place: 291.3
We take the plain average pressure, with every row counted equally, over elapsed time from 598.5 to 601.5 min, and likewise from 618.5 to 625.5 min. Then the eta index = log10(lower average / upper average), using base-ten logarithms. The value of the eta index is 0.09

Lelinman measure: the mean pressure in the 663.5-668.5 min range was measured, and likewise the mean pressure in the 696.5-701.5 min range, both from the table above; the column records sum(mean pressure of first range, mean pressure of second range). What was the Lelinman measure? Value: 442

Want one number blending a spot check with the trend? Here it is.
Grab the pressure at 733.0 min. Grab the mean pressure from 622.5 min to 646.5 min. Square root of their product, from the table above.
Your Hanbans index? 232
